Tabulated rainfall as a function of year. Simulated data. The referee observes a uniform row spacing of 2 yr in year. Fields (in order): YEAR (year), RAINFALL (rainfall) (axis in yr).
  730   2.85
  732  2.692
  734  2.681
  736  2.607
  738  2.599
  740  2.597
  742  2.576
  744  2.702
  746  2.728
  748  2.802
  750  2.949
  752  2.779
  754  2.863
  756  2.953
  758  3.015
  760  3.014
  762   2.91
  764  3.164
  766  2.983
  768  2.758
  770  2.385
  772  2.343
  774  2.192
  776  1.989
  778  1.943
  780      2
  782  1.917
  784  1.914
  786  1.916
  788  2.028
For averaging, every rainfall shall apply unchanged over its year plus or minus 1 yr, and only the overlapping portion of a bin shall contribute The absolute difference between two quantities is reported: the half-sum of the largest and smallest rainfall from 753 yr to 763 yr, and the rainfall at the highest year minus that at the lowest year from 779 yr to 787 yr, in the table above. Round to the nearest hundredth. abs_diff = 3.02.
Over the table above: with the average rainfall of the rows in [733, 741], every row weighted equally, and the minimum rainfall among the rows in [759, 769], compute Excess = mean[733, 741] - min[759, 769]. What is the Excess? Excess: -0.14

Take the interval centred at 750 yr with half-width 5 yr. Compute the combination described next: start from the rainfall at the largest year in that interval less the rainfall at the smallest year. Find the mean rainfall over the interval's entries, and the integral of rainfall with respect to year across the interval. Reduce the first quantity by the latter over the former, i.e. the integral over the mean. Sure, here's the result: -10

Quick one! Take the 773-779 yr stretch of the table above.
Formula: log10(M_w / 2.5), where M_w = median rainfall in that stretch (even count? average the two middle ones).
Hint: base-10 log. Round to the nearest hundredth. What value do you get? -0.10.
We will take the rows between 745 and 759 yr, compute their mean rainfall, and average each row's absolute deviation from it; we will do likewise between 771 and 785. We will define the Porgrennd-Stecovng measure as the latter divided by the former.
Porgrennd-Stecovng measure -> 1.5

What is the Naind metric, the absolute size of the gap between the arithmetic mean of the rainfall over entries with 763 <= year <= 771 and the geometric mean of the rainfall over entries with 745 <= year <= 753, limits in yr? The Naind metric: 0.01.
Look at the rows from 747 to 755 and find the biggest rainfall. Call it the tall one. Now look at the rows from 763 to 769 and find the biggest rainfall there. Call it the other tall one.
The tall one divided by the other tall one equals 0.93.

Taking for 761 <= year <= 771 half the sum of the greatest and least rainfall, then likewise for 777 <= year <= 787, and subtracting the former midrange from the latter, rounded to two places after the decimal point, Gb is -0.82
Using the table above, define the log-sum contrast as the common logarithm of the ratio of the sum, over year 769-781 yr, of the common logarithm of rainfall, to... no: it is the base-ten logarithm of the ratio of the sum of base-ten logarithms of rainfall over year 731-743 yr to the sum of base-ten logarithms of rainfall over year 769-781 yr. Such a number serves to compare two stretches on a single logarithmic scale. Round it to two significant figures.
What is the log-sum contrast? 0.10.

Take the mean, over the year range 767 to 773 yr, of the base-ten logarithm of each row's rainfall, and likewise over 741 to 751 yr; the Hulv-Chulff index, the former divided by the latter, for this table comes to 0.90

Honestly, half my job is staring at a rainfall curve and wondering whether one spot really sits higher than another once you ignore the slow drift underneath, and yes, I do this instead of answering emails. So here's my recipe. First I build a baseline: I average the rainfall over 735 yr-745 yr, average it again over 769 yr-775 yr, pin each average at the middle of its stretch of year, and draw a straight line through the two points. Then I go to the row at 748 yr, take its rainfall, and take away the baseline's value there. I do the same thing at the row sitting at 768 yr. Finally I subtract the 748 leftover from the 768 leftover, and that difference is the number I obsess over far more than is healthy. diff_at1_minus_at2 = 0.15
